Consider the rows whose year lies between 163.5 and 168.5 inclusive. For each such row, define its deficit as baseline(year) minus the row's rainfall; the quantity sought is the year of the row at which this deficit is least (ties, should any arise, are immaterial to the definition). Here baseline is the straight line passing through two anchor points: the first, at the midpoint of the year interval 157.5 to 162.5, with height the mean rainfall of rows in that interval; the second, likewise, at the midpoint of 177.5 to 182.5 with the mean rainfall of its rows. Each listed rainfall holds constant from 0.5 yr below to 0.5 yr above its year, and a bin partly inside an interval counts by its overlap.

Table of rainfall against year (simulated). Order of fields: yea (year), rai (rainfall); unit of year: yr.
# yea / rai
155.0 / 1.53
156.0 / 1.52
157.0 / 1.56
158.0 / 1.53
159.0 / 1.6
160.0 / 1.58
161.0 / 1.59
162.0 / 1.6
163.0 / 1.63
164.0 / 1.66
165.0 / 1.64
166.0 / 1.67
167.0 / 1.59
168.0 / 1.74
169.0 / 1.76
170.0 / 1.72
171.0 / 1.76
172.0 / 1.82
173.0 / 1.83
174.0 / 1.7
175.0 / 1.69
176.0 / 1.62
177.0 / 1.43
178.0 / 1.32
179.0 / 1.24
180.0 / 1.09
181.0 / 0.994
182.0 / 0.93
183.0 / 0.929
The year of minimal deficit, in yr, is 168.0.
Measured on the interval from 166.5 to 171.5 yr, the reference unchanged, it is 171.0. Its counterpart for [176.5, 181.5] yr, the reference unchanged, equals 177.0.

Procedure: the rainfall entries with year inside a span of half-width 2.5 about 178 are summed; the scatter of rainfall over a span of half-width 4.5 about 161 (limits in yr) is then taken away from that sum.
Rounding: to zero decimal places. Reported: 7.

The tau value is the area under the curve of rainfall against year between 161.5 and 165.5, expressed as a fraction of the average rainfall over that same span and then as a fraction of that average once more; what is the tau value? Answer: 2.5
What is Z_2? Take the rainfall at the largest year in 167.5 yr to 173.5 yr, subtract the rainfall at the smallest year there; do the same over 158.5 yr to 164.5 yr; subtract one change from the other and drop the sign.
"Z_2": 0.03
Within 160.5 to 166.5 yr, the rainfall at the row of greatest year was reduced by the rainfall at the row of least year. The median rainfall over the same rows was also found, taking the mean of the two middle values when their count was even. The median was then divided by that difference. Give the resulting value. 20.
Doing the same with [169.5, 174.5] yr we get -88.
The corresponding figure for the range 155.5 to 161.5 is 22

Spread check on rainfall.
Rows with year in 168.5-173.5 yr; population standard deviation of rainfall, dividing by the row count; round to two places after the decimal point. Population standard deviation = 0.04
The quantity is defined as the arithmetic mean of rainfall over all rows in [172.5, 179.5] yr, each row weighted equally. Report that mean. 1.55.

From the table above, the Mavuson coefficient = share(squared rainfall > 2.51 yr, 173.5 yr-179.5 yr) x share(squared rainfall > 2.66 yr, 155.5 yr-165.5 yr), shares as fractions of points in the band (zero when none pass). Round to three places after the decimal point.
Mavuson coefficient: 0.100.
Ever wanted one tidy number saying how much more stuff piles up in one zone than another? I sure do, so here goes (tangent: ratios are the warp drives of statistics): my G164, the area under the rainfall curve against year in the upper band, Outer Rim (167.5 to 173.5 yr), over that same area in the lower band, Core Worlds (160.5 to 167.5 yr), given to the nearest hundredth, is 0.93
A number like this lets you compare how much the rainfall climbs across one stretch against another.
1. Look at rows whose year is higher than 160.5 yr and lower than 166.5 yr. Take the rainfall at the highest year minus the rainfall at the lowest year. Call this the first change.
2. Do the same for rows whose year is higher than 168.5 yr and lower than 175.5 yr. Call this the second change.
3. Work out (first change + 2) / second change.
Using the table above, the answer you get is -30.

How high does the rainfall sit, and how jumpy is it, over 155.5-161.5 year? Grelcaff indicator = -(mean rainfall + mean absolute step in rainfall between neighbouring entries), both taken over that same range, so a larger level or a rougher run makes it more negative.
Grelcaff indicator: -1.60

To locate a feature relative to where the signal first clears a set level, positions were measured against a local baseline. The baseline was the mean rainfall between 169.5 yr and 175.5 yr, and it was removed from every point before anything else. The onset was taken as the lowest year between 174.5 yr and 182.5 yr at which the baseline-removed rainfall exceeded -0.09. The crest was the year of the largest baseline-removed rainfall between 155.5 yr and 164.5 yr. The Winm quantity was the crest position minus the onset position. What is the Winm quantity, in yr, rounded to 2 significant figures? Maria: -11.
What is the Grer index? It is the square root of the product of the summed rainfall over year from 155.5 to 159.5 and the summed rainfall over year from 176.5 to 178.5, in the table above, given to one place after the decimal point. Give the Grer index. 4.1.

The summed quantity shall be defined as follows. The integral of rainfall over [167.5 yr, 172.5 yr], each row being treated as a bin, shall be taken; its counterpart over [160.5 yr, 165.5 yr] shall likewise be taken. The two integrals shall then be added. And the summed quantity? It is 16.9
